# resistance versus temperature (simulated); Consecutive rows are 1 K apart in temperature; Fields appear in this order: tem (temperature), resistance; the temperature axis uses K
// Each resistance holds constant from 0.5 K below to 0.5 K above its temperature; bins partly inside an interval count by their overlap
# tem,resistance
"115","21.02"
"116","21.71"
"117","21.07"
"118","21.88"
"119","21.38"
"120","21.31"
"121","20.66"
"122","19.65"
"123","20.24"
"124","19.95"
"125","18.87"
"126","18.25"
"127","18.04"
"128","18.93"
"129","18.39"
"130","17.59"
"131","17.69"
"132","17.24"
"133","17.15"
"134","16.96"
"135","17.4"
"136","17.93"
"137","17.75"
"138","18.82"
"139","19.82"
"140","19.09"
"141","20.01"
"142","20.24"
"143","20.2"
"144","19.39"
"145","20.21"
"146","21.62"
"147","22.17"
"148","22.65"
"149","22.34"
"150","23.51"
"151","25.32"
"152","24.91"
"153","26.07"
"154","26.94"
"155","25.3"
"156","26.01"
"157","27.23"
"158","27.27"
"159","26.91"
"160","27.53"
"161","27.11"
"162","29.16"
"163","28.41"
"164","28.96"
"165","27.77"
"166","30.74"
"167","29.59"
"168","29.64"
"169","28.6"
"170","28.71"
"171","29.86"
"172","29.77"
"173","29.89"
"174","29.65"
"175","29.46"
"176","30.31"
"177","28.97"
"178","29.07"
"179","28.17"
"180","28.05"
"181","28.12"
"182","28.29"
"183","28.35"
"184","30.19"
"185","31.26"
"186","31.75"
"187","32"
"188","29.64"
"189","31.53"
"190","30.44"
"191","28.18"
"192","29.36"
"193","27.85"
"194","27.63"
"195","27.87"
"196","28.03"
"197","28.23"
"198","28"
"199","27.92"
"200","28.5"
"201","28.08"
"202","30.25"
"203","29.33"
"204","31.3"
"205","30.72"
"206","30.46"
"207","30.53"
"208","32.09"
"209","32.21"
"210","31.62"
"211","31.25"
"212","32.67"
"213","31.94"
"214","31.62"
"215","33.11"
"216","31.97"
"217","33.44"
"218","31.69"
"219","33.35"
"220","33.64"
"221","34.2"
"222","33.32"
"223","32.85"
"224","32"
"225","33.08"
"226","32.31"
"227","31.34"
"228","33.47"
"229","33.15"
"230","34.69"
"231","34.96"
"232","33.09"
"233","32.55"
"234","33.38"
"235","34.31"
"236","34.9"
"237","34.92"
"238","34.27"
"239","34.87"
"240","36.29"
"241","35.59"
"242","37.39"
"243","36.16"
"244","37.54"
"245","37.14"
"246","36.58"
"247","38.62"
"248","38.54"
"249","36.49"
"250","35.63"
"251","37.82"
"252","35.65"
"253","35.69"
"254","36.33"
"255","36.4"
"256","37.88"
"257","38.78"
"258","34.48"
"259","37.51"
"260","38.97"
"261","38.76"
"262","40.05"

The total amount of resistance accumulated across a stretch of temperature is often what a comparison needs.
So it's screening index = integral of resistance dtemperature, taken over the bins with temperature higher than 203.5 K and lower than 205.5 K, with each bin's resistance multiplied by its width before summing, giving 62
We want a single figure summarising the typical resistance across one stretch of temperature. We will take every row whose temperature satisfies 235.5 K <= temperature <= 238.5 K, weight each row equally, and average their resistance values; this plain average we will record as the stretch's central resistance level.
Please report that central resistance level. 34.7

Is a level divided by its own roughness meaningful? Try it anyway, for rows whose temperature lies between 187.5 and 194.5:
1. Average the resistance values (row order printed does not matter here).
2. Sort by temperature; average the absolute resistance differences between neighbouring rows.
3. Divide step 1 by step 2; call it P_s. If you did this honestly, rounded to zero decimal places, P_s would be 22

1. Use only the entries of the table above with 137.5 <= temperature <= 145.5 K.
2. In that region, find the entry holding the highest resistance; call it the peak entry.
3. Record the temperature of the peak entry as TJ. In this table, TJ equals 142 K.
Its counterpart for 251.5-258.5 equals 257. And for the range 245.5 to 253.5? 247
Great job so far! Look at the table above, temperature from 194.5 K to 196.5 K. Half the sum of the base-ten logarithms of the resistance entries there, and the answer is 1.4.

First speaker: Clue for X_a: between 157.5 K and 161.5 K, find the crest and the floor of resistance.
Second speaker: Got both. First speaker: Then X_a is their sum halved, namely 27.2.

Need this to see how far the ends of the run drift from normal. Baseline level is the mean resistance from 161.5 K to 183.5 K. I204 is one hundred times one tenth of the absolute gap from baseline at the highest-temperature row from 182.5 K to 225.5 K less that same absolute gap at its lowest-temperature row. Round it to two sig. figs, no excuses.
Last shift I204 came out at 33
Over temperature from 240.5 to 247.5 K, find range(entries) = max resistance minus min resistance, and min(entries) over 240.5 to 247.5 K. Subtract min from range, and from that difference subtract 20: -52.6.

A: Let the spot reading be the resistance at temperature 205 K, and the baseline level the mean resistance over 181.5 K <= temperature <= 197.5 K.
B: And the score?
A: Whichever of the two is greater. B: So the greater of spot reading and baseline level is 31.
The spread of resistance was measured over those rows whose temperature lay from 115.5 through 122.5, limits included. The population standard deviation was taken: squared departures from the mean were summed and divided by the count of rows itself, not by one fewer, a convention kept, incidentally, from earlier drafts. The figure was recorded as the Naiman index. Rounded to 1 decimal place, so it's 0.7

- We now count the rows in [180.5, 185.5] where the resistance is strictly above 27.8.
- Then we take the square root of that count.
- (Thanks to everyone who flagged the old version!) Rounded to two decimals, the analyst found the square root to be 2.24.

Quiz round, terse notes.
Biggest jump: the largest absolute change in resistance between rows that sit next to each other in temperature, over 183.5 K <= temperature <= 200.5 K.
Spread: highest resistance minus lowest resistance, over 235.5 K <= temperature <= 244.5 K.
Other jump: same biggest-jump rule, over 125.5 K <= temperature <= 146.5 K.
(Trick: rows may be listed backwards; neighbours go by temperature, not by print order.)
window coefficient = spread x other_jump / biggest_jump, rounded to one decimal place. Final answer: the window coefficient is 2.0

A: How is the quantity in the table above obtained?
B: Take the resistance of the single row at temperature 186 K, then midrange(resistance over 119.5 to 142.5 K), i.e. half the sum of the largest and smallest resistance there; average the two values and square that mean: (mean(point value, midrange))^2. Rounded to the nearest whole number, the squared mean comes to 647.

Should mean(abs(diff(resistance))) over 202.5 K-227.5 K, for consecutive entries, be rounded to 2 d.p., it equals 0.89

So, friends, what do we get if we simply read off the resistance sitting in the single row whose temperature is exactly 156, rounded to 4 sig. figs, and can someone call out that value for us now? 26.01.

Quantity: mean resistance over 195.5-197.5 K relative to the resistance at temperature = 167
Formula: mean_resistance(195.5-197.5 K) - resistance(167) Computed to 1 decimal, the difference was -1.5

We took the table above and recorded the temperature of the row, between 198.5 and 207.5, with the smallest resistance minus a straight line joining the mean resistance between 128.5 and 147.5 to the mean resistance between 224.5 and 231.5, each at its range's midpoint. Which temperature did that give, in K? 201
